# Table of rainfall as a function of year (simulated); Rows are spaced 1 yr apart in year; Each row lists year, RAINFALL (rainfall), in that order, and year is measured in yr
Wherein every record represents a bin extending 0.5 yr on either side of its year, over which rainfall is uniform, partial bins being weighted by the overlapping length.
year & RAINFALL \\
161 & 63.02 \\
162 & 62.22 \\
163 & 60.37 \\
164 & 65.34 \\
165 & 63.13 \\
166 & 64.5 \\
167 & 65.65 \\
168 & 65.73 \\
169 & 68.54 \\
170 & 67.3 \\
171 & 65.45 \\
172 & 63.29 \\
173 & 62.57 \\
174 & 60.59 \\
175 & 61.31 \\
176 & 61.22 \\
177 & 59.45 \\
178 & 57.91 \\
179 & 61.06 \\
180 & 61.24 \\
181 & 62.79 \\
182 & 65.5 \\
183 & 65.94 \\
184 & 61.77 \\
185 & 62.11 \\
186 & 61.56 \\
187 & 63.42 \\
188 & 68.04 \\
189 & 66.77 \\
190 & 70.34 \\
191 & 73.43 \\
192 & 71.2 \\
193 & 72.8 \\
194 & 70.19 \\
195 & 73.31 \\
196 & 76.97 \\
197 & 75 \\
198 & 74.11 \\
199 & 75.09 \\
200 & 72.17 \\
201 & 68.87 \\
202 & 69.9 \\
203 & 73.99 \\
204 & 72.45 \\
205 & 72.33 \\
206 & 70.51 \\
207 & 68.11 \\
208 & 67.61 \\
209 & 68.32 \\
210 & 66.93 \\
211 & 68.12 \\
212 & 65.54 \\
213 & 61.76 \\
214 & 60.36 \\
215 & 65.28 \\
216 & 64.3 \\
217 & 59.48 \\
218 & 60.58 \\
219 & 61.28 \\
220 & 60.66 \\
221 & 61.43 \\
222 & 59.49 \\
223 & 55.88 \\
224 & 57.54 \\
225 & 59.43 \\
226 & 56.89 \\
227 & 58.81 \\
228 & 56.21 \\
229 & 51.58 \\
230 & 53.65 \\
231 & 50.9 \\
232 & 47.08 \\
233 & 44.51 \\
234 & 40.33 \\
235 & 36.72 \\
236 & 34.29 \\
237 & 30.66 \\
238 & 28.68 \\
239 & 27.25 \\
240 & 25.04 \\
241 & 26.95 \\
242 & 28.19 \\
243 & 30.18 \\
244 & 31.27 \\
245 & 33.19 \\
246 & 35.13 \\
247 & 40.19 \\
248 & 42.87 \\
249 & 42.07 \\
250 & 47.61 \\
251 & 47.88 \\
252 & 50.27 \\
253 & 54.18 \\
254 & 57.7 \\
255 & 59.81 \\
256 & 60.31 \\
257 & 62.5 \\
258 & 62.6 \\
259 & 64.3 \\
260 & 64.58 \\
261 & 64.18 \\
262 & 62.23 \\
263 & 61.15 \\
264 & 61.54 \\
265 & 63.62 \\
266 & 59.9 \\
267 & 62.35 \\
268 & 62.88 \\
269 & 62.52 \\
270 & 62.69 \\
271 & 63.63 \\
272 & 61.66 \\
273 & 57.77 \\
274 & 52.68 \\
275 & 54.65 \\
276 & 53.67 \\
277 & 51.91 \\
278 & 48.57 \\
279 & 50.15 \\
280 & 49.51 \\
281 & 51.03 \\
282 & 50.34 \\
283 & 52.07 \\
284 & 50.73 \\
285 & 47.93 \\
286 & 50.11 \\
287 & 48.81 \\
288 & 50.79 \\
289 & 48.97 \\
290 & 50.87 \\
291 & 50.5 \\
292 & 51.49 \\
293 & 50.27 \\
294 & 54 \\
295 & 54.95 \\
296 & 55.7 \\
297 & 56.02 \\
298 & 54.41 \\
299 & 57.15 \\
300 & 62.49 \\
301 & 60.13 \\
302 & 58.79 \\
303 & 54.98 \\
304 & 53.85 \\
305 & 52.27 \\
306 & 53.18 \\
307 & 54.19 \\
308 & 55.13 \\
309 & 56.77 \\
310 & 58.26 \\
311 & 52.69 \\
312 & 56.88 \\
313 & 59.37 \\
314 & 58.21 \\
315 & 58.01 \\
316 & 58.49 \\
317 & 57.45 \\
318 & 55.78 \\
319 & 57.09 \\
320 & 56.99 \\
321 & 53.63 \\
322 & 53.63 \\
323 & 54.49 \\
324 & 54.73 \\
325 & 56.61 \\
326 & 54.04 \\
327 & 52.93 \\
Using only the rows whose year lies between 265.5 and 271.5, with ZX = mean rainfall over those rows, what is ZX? 62.3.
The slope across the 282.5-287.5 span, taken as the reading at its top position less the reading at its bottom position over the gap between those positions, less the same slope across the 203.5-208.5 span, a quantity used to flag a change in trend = 0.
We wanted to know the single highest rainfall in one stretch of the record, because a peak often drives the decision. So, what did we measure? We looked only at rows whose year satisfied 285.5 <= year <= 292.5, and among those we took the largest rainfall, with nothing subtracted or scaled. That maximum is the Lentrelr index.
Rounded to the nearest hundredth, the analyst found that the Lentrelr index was 51.49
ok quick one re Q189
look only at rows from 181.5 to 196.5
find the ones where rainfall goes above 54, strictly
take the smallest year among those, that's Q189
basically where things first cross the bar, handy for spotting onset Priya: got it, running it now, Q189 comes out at 182 yr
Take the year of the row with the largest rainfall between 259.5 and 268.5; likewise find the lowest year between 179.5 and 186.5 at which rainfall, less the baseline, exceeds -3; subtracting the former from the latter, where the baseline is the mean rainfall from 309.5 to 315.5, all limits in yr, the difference -80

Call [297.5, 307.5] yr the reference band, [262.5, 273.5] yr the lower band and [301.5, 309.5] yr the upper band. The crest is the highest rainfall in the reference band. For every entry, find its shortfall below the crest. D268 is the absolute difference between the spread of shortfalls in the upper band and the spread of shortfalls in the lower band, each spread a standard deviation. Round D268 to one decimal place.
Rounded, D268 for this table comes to 0.3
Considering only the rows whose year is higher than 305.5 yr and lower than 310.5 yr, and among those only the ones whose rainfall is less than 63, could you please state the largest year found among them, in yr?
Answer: 310 yr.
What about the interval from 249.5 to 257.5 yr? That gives 257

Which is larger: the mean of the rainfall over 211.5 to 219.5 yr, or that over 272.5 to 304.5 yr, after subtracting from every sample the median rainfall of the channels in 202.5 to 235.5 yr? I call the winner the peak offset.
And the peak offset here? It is 2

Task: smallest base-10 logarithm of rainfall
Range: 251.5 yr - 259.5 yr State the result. 1.701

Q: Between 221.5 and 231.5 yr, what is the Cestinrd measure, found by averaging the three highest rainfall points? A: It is 59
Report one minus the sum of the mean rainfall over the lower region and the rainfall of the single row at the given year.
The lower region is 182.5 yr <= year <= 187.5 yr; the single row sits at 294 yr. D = -116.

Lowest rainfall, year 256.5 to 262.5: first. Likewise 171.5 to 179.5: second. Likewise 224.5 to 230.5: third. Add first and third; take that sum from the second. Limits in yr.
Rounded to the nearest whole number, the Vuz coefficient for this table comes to -56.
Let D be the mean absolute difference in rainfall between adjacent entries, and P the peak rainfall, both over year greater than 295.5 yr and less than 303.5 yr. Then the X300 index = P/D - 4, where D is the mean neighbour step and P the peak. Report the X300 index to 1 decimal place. 21.0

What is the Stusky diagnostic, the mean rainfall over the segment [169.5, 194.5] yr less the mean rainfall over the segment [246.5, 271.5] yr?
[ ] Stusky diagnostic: 7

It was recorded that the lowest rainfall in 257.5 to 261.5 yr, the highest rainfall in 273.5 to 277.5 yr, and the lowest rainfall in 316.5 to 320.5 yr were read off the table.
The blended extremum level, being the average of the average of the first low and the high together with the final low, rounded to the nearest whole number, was 57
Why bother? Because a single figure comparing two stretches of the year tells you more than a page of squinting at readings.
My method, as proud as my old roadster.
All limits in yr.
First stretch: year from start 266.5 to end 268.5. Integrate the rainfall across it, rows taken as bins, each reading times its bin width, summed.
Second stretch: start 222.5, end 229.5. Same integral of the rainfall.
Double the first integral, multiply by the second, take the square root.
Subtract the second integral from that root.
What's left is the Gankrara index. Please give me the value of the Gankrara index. -81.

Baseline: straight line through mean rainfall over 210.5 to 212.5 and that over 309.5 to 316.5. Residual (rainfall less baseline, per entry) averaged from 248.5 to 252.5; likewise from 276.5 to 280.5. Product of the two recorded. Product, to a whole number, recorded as 172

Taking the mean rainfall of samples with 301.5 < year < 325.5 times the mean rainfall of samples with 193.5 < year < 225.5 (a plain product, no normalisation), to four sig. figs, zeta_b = 3733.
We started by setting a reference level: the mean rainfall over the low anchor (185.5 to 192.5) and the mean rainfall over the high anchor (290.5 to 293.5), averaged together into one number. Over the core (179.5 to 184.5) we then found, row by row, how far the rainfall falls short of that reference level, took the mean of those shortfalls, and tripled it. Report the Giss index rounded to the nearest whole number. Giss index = -12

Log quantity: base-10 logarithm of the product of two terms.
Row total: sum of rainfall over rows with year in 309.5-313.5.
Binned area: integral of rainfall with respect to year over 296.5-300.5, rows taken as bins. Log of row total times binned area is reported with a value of 4.72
